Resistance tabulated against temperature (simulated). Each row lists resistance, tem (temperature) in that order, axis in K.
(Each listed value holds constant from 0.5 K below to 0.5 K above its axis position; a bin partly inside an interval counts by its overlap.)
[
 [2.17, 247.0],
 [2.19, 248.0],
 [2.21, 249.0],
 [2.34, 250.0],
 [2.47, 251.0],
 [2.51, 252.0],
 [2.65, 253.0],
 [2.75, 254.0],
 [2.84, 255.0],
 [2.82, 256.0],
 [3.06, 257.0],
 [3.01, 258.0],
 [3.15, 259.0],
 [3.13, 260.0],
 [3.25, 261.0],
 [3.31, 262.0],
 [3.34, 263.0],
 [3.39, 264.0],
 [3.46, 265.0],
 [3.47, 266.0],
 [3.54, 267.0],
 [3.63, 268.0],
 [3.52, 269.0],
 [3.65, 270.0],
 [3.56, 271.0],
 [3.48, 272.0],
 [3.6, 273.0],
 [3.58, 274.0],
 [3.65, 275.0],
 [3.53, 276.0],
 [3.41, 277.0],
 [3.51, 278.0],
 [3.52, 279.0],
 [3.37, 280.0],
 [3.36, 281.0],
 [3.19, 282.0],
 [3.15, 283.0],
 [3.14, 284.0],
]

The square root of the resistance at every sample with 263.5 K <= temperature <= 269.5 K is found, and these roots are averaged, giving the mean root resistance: 1.87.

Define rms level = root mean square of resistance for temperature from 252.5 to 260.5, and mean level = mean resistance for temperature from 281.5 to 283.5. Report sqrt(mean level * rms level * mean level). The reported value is 5.4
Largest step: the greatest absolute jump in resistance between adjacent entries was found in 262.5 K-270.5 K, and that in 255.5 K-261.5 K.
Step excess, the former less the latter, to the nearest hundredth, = -0.11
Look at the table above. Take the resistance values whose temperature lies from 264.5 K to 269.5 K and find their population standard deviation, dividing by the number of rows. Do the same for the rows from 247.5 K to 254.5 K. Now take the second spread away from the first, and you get -0.14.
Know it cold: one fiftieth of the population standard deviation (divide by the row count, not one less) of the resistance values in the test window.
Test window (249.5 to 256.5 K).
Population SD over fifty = 0.0035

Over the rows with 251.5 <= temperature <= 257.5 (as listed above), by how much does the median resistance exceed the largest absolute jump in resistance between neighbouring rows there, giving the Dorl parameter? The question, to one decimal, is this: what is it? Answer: 2.5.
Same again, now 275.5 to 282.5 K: 3.2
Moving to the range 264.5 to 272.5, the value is 3.4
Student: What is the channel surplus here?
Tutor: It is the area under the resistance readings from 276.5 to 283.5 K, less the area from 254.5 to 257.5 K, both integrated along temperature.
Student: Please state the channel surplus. 15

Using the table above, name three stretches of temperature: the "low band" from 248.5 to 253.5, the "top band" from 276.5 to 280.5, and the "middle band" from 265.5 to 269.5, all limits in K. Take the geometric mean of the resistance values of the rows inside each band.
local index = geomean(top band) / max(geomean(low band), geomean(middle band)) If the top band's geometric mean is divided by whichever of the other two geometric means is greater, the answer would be 0.98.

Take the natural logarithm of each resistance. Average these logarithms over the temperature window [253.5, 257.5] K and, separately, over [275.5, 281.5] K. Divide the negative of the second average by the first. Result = -1.18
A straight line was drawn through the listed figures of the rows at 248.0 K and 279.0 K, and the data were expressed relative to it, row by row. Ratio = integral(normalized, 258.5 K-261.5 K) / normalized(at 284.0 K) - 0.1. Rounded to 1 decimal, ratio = 4.1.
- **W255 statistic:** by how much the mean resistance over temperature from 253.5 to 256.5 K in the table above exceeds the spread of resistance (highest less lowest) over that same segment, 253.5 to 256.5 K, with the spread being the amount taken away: 2.71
